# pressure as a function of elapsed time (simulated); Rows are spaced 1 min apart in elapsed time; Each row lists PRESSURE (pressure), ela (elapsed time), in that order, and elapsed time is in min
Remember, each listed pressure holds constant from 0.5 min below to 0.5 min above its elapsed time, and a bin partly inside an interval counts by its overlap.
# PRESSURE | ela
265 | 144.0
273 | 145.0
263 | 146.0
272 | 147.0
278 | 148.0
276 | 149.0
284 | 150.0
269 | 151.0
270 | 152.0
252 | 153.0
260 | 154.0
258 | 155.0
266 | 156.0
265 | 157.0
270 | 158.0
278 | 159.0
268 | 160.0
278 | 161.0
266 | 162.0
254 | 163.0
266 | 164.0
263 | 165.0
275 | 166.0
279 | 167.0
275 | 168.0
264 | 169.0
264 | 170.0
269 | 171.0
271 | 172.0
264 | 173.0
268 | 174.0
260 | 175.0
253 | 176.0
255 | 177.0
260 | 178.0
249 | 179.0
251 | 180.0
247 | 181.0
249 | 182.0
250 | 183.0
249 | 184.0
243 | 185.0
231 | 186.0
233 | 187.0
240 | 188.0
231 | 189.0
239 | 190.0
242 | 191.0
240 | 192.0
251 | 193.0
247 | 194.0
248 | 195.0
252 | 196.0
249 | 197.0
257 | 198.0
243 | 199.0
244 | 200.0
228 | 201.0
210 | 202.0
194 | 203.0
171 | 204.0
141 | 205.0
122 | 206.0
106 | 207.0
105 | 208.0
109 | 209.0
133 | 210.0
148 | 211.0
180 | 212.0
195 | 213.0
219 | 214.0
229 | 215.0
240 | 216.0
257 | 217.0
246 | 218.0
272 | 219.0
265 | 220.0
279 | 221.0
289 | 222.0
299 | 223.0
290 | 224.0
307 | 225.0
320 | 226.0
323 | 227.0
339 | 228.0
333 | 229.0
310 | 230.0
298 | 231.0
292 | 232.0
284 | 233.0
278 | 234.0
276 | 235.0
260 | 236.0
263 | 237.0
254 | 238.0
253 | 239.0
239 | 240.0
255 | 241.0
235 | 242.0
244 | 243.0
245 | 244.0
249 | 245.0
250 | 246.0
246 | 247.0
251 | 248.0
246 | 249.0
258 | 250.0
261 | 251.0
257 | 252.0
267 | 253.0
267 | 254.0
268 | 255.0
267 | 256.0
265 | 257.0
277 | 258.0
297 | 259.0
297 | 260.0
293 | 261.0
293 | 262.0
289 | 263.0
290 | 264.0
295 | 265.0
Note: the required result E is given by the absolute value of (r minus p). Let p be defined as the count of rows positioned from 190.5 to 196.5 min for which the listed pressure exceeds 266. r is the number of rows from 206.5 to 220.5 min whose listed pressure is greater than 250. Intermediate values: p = 0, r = 3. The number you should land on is 3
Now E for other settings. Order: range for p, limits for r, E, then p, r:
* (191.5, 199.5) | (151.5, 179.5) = 27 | 0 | 27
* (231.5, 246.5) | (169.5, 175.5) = 2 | 4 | 6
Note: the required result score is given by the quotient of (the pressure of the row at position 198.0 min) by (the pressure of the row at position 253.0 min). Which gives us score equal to 1.0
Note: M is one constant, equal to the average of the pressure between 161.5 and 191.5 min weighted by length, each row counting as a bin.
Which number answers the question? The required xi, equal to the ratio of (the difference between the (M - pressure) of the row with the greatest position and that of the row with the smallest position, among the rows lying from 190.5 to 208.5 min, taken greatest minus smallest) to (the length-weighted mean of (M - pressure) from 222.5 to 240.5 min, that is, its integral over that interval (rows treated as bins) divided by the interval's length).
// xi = -4.0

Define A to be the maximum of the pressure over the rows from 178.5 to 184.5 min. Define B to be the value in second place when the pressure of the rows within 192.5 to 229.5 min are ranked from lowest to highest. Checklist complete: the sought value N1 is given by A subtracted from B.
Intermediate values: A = 251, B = 106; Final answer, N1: -145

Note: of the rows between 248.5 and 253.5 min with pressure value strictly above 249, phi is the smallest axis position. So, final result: 250.0 min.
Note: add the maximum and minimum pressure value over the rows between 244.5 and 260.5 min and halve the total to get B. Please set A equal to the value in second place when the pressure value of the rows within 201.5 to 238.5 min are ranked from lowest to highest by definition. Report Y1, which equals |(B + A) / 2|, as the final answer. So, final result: 189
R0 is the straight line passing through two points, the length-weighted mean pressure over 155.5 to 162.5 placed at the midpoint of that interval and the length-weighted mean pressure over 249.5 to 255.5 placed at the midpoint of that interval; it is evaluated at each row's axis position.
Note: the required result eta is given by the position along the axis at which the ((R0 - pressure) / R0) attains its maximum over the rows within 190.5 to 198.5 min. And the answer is 192.0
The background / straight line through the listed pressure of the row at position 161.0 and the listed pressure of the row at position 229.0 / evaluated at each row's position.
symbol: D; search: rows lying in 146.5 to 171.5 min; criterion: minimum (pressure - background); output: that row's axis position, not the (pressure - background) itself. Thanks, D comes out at 163.0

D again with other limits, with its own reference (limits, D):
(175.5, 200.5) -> 189.0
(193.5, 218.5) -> 208.0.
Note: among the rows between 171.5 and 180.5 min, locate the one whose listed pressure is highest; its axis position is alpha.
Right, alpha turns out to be 172.0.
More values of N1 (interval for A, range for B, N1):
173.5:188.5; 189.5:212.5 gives -162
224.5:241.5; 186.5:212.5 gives -233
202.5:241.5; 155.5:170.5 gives -76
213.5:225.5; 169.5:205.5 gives -136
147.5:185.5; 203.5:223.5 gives -178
